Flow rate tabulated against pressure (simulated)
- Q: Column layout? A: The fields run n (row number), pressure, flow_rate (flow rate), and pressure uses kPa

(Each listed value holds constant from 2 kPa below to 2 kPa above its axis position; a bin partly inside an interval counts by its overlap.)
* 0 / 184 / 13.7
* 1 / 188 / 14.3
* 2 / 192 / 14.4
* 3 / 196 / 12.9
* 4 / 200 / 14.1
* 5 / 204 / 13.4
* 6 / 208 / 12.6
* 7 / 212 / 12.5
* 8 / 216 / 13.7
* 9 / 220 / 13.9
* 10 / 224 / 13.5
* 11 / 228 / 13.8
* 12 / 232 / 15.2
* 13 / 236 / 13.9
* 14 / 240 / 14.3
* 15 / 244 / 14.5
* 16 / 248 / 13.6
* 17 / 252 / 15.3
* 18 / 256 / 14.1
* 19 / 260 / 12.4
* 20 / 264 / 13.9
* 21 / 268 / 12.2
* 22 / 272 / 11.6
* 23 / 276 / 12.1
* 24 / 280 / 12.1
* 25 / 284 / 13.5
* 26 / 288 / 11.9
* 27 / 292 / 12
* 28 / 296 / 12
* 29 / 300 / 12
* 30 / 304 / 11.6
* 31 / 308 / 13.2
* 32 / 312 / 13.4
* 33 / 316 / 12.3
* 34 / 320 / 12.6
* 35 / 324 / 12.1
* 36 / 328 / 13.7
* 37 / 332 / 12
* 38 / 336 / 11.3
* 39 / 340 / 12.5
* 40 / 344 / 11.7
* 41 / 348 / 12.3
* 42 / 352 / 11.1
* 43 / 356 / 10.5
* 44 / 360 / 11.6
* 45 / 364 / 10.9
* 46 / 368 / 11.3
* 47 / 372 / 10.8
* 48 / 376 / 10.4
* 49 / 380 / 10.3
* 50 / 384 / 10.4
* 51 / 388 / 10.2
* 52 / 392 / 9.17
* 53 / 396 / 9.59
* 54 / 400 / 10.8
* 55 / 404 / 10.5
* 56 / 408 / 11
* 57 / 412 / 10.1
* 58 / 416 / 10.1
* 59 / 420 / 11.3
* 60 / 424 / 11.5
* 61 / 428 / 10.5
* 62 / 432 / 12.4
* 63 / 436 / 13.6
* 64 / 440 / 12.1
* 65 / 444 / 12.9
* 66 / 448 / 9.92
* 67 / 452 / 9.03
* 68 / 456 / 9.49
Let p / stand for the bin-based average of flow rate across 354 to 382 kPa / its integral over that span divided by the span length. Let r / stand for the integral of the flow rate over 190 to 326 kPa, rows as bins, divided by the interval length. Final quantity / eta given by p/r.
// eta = 0.82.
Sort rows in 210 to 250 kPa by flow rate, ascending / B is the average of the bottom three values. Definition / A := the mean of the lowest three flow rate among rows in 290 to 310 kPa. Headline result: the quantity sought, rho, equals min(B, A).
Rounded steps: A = 11.9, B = 13.2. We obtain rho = 11.9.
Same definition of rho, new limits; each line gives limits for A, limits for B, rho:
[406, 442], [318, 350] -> 10.2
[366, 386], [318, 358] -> 10.4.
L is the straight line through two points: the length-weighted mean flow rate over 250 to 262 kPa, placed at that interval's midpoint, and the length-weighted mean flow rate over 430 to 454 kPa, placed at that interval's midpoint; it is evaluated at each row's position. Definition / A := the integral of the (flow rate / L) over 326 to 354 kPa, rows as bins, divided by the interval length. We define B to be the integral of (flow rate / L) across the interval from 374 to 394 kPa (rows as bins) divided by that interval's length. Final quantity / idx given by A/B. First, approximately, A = 0.94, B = 0.82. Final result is 1.15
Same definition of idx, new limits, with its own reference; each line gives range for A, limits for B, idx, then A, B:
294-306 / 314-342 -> 0.94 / 0.89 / 0.95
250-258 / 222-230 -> 1.10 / 1.05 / 0.95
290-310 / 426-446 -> 0.87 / 0.91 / 1.05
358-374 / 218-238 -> 0.90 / 0.89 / 0.98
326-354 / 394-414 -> 1.09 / 0.94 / 0.86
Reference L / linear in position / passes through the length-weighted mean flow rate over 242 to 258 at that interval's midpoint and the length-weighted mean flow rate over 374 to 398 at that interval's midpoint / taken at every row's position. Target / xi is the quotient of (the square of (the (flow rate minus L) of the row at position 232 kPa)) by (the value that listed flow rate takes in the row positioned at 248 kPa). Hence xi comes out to 0.004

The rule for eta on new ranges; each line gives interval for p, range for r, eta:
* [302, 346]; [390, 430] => 1.19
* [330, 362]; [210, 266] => 0.84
